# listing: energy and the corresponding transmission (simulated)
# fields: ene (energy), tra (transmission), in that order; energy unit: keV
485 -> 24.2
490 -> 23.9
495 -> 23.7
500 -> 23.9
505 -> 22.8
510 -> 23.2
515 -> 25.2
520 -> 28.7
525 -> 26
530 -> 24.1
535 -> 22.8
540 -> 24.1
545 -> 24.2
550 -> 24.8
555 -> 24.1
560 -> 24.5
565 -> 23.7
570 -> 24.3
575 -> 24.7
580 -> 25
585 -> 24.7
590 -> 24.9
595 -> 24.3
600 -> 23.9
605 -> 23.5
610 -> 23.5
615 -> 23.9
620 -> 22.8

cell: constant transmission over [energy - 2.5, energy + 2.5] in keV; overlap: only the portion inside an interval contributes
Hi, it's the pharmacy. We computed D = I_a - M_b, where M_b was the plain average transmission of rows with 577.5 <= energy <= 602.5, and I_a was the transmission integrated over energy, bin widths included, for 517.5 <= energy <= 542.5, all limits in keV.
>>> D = 604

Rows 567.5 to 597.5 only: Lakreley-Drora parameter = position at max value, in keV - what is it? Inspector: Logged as 580 keV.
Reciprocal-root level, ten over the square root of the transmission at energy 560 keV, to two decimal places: 2.02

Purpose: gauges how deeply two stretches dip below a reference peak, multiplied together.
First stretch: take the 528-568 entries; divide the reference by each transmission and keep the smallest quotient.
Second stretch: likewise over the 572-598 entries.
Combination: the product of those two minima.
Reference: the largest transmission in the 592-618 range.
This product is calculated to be 0.95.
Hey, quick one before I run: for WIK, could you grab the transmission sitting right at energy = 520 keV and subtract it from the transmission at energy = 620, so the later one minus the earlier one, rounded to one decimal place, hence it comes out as -5.9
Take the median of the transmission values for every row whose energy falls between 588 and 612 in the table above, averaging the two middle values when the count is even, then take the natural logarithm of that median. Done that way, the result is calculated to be 3.17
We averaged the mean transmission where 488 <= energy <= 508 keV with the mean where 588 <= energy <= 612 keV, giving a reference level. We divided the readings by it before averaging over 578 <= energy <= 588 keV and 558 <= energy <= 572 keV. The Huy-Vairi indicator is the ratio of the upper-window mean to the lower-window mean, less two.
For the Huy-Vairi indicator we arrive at -0.97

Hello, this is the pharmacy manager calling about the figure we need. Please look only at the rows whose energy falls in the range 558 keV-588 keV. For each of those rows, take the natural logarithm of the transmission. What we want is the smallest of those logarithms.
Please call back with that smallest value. 3.17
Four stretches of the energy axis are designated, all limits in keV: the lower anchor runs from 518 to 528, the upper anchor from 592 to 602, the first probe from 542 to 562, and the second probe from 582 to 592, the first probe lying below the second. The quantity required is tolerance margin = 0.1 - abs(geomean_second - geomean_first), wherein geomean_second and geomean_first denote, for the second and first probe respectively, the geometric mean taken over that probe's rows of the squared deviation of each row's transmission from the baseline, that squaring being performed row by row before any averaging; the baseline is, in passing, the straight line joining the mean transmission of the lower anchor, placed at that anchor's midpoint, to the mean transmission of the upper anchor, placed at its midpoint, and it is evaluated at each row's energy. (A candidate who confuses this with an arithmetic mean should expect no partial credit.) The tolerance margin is -2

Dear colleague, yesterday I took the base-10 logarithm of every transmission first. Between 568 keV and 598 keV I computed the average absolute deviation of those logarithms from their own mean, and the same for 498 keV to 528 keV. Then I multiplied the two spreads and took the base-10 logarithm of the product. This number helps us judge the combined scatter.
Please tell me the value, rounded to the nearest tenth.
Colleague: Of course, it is -3.9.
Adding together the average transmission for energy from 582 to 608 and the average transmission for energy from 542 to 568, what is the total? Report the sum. 48.5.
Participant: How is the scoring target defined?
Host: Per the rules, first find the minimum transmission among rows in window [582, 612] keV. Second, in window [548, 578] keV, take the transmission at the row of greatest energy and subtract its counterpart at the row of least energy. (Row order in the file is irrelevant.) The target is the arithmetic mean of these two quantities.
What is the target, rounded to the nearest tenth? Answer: 11.7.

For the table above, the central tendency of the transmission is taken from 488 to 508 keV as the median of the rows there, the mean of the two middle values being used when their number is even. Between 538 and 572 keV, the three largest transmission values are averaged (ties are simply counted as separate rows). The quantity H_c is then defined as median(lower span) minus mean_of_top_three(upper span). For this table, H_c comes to -0.73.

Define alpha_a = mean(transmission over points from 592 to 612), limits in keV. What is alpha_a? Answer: 23.8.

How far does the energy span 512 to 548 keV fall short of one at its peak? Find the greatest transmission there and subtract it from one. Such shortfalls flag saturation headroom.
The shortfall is -27.7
